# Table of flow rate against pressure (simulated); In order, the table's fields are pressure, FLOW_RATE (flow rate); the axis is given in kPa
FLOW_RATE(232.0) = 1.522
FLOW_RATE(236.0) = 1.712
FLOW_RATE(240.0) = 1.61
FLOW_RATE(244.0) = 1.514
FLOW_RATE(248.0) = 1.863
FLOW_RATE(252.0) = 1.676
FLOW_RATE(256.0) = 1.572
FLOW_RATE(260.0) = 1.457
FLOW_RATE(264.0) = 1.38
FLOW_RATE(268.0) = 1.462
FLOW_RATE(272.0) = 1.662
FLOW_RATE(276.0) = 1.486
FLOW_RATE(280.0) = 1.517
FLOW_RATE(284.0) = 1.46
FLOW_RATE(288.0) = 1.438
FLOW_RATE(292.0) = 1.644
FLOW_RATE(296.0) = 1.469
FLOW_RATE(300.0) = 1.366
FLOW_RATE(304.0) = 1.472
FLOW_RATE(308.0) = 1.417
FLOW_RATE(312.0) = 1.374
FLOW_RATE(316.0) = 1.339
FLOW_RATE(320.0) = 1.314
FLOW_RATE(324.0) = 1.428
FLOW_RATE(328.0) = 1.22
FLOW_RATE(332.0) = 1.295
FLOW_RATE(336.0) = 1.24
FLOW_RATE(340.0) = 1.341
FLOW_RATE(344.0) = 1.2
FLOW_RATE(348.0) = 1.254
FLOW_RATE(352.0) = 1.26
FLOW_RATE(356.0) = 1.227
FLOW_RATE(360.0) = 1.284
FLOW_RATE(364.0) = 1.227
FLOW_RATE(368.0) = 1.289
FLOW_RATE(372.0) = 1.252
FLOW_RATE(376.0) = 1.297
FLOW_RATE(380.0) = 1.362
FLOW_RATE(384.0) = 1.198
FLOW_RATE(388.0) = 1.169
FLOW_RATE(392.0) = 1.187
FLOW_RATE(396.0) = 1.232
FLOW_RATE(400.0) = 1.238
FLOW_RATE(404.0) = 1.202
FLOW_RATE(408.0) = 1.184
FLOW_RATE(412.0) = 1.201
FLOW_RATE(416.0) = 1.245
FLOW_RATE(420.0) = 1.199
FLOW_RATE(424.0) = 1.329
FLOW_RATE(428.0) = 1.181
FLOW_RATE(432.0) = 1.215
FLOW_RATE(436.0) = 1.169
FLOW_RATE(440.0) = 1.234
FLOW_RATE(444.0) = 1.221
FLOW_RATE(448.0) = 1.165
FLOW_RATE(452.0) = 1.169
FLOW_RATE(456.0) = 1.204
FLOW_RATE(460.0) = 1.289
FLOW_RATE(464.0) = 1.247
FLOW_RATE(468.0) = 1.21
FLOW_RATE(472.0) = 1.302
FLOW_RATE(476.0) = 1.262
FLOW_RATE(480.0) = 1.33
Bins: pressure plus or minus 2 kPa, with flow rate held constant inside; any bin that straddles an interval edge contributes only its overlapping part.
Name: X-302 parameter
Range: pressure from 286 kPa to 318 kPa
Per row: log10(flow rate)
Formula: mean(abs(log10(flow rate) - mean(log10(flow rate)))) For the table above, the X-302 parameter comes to 0.020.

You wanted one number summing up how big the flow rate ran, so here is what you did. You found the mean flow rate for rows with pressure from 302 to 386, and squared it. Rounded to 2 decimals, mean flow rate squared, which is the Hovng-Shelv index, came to 1.69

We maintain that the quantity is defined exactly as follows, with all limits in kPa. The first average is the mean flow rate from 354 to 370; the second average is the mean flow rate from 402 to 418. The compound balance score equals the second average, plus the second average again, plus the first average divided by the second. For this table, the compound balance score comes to 3.46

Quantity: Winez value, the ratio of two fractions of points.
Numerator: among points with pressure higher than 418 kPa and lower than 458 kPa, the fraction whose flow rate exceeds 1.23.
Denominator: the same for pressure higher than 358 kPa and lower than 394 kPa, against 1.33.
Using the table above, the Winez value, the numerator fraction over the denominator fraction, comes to 1.8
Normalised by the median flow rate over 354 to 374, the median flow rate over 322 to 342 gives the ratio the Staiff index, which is 1.03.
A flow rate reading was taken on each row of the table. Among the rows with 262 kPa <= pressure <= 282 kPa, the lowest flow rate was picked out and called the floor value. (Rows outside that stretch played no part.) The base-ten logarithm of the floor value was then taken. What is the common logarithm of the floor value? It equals 0.140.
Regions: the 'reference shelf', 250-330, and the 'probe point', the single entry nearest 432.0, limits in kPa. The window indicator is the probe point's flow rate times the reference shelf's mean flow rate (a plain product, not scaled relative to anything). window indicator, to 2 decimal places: 1.77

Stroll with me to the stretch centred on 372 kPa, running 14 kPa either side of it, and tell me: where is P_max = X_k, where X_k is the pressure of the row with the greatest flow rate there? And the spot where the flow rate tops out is 380.0 kPa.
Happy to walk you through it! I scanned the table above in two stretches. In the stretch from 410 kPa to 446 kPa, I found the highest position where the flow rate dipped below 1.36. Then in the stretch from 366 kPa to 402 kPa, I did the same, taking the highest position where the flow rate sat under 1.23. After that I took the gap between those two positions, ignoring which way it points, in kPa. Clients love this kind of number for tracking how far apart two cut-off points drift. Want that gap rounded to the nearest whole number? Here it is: 52 kPa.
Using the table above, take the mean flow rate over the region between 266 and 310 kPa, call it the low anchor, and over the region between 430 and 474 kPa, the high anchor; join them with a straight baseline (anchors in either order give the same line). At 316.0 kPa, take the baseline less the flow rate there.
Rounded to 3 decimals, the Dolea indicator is 0.105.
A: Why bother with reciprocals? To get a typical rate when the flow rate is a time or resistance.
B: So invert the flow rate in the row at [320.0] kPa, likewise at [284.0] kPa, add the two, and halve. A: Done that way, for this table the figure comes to 0.72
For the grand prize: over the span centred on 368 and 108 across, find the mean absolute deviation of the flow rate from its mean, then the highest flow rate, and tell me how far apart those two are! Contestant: 1.38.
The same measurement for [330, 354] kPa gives 1.31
